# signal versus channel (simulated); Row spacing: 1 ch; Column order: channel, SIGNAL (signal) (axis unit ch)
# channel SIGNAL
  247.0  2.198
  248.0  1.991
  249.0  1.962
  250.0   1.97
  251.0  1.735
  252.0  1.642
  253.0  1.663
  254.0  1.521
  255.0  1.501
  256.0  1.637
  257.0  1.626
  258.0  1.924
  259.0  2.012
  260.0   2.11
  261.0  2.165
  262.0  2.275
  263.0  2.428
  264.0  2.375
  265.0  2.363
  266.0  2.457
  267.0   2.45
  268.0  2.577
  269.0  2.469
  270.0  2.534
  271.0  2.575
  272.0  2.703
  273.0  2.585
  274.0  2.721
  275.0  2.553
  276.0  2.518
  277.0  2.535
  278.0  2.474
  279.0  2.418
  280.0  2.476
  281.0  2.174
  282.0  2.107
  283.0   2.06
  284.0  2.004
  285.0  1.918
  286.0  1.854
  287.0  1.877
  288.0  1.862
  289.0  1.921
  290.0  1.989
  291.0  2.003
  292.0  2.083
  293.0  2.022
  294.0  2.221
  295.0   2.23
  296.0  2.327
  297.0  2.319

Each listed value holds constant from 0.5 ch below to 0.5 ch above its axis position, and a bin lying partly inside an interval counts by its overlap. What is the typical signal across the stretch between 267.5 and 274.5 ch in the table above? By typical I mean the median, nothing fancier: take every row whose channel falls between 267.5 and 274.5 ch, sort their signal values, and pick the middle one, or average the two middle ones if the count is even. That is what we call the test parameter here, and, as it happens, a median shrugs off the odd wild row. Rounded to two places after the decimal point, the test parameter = 2.58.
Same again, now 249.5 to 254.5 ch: 1.66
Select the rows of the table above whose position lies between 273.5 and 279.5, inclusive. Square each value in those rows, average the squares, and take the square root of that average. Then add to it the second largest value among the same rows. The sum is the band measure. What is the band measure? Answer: 5.1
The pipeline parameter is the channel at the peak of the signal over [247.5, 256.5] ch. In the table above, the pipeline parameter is 248.0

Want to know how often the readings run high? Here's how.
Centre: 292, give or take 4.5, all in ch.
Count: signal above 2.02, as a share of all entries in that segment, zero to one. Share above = 0.56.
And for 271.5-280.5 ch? 1.00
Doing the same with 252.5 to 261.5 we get 0.22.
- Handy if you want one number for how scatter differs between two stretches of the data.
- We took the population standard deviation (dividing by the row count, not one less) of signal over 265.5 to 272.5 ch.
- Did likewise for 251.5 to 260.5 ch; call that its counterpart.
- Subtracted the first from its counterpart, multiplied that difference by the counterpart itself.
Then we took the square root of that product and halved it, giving 0.08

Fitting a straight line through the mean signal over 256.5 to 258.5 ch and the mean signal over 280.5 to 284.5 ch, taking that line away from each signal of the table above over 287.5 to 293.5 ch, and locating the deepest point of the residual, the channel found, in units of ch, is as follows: 288.0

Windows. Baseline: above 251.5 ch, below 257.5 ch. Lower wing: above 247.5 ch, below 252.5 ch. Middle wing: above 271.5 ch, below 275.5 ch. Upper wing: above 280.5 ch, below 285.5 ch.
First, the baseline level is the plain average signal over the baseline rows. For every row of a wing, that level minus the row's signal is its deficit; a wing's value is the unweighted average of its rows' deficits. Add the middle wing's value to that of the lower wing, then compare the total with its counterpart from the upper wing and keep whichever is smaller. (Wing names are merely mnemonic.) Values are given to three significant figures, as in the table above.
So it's -1.30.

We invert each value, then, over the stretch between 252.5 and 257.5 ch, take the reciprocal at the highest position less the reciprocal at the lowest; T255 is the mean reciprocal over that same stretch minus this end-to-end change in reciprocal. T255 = 0.62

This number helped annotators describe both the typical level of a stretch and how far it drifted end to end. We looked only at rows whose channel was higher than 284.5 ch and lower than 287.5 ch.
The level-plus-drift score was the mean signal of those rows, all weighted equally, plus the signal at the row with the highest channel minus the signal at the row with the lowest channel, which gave 1.8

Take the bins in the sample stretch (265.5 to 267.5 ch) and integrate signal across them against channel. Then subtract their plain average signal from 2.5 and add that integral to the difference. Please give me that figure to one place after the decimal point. 5.0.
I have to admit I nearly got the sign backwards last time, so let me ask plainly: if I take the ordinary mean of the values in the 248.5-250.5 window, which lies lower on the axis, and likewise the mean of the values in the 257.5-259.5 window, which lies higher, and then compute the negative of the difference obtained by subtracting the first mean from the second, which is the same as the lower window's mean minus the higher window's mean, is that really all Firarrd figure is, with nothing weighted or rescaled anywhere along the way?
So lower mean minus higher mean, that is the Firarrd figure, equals 0.00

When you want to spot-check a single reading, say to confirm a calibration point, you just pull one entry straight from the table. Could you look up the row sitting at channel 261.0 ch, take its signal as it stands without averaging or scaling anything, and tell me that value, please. 2.165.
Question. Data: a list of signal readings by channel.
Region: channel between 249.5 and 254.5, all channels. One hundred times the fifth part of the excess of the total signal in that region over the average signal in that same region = 136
